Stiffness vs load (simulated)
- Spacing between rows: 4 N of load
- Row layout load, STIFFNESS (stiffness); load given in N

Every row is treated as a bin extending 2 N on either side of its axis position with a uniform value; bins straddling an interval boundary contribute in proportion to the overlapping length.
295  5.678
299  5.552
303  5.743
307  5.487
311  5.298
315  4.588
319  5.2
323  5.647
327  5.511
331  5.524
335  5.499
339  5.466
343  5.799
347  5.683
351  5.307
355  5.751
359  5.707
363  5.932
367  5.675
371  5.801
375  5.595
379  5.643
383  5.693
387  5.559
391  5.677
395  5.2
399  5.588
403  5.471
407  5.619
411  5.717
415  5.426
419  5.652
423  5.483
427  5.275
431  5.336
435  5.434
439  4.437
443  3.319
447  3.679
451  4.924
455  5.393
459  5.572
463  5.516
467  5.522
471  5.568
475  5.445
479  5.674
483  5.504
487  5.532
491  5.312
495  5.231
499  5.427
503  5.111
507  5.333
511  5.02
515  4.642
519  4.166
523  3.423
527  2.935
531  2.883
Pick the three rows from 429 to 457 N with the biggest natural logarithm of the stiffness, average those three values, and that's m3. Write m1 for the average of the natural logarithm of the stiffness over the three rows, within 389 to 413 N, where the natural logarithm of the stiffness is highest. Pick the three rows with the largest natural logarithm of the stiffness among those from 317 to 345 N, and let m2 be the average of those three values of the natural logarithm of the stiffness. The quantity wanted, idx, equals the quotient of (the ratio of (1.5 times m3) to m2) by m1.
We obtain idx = 0.840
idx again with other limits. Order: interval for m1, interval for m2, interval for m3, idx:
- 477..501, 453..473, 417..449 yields 0.871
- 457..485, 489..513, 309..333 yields 0.890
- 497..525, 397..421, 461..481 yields 0.894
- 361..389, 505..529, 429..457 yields 0.893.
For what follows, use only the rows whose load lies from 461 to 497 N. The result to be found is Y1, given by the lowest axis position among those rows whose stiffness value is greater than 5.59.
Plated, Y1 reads 479 N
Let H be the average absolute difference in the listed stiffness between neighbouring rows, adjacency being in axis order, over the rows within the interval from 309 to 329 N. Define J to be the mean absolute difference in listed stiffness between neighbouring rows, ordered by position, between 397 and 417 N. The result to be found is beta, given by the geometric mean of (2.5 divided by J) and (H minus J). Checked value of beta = 2.2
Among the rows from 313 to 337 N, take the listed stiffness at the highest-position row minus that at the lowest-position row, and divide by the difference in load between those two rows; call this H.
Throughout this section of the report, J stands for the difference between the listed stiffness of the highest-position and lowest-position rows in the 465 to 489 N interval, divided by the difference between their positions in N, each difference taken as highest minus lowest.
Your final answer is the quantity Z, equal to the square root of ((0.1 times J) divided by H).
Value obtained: 0.03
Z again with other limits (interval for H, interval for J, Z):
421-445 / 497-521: 0.24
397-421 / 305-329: 0.19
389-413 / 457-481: 0.50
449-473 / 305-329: 0.06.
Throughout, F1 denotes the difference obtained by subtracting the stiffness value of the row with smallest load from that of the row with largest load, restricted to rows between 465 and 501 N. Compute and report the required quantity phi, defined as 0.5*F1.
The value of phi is -0.05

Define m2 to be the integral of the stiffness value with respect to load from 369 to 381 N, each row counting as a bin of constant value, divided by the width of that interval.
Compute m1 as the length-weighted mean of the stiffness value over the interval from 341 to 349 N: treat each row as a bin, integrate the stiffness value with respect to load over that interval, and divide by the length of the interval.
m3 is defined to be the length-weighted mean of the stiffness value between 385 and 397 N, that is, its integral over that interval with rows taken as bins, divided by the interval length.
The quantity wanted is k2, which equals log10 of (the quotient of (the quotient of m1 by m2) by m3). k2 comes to -0.734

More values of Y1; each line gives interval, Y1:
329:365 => 343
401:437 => 407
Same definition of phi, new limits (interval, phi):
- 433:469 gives 0.04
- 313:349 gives 0.55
